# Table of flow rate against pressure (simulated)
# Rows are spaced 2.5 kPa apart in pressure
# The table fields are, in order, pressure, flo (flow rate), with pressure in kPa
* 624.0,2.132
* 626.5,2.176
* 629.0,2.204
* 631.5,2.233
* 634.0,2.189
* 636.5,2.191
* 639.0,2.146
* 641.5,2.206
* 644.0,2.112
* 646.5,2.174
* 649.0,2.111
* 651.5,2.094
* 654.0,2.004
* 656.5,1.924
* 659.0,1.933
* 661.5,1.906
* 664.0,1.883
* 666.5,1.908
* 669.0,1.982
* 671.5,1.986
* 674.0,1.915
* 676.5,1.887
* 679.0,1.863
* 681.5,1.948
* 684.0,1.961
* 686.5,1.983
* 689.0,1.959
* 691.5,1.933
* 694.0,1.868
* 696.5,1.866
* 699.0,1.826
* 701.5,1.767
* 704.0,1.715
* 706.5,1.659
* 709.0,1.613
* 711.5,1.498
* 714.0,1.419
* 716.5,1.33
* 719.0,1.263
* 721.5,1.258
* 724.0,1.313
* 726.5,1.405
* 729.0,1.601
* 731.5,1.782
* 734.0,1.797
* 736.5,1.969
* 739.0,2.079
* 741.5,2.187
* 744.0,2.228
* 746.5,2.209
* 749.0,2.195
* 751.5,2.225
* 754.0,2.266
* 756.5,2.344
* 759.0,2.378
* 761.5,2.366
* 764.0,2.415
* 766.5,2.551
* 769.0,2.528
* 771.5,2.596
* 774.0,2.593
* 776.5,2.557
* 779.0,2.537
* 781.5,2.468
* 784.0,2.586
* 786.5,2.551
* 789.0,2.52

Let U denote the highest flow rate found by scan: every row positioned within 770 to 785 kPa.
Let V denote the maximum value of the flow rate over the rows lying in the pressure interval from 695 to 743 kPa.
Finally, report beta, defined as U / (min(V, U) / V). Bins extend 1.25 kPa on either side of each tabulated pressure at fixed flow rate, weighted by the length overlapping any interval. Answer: 2.60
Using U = 2.596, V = 2.187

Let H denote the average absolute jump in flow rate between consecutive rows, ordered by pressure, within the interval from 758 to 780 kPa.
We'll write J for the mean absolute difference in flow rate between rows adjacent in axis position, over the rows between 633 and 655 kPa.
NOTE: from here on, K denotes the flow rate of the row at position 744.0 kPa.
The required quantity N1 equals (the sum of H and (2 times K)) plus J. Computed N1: 4.55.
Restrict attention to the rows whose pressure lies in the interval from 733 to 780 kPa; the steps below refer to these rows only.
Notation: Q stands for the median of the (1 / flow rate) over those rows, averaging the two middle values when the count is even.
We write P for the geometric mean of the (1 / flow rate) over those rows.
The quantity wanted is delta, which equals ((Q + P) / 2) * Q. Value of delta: 0.183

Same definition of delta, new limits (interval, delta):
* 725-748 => 0.263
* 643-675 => 0.254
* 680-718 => 0.307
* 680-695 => 0.263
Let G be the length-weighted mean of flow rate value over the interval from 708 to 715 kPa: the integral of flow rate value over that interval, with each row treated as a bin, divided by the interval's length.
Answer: 1.5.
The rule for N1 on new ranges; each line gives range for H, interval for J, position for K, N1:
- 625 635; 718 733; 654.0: 4.15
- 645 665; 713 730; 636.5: 4.51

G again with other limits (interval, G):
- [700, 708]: 1.7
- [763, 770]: 2.5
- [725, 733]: 1.6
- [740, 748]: 2.2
